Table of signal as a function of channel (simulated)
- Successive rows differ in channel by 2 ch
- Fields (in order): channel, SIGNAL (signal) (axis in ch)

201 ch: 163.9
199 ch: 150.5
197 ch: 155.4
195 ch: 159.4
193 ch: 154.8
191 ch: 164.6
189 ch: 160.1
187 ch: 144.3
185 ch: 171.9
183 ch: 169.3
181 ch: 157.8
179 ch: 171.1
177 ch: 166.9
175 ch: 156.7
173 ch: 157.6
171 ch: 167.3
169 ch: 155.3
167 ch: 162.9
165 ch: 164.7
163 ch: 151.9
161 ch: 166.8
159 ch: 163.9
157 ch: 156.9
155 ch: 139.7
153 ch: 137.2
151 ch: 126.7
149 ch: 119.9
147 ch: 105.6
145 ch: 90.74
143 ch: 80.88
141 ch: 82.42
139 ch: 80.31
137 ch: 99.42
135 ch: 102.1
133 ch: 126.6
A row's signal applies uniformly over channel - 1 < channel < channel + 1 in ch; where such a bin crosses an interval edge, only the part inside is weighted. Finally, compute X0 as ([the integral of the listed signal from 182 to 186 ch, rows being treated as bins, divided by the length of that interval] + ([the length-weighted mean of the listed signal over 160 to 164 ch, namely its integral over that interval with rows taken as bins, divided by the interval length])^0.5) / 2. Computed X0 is 92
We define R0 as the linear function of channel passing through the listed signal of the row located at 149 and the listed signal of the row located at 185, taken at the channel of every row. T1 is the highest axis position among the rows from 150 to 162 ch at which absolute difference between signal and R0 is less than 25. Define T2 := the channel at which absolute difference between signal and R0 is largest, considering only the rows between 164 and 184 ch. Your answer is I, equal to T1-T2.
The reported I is -10 ch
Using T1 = 155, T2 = 165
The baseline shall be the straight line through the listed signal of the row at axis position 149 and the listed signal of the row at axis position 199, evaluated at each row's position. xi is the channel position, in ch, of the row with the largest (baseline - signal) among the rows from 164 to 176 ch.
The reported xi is 175 ch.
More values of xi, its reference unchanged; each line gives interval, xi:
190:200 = 199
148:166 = 149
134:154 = 143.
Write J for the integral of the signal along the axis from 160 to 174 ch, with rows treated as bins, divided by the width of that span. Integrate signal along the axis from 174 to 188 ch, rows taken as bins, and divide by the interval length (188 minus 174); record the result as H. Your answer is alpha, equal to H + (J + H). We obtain 486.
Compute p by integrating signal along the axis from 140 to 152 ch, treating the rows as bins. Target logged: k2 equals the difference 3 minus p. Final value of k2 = -1209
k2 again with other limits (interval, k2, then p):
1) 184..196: -1907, 1910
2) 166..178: -1930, 1933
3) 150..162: -1779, 1782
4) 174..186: -1984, 1987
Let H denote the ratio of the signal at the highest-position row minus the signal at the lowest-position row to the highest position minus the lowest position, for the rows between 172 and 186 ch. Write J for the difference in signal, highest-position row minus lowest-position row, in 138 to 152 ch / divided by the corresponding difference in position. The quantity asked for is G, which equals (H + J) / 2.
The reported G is 2.5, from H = 1.2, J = 3.9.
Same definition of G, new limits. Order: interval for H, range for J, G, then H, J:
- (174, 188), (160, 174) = -0.9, -1.0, -0.8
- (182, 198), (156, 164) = -0.9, -1.0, -0.8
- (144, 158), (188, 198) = 2.5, 5.5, -0.6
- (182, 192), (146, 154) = 2.3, -0.6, 5.3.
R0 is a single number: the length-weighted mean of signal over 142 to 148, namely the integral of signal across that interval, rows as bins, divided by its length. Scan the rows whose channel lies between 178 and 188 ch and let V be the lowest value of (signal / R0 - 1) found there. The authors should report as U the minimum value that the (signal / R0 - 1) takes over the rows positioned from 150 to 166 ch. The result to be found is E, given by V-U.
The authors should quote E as 0.19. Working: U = 0.37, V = 0.56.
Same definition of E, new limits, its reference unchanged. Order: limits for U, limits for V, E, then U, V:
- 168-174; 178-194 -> -0.12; 0.68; 0.56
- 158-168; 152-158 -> -0.16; 0.64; 0.48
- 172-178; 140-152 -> -0.82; 0.70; -0.12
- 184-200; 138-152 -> -0.69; 0.56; -0.13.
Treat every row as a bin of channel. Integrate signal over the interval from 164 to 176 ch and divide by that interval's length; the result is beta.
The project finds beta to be 161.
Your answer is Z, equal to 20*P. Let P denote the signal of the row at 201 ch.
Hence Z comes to 3278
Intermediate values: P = 163.9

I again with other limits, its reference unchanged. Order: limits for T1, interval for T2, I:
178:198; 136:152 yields 48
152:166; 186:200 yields -34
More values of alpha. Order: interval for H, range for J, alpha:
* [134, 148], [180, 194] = 344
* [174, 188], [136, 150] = 419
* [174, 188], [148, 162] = 470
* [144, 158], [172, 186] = 415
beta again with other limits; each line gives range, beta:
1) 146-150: 113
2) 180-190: 161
